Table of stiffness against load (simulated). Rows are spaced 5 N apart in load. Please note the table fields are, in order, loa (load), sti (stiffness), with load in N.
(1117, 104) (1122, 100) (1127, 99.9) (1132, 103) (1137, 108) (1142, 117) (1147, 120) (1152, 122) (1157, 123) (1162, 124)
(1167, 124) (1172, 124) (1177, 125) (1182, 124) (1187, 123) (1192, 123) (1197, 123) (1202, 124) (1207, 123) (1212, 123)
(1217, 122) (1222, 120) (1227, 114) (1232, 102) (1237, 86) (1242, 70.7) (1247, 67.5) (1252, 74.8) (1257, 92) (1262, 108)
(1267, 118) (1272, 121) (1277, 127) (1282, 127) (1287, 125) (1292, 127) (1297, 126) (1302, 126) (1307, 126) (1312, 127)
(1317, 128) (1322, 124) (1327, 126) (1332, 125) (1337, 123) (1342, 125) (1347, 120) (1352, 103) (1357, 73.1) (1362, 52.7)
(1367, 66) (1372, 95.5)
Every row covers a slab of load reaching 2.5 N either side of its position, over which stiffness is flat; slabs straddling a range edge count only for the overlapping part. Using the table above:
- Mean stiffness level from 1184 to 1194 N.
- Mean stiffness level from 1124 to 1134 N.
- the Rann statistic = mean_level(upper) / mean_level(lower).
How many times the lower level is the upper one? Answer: 1.2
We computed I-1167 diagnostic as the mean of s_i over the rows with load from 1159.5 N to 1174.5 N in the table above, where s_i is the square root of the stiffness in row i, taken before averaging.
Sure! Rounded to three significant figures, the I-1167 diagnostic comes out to 11.1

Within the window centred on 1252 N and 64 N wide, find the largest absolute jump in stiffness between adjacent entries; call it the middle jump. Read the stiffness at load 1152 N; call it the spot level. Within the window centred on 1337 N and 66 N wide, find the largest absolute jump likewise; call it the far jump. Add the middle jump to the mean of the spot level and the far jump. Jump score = 93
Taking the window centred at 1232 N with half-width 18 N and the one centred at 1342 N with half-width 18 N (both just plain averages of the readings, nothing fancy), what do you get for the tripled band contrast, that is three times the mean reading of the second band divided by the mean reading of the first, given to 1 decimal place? 3.5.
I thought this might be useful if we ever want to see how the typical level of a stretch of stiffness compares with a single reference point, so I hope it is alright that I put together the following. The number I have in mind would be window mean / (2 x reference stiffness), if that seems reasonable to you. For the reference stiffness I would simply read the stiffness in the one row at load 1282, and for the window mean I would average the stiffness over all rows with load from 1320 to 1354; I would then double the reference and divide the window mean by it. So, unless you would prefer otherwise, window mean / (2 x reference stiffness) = 0.48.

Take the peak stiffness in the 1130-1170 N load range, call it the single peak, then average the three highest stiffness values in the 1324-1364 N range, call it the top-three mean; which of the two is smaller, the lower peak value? 124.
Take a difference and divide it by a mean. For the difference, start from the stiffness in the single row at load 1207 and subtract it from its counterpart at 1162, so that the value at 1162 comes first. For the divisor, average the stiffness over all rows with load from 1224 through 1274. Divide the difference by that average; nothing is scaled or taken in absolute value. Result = 0.01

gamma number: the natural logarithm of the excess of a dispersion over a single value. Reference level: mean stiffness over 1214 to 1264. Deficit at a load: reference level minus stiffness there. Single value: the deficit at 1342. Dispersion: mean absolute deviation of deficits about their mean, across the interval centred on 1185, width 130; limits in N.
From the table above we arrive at 3.74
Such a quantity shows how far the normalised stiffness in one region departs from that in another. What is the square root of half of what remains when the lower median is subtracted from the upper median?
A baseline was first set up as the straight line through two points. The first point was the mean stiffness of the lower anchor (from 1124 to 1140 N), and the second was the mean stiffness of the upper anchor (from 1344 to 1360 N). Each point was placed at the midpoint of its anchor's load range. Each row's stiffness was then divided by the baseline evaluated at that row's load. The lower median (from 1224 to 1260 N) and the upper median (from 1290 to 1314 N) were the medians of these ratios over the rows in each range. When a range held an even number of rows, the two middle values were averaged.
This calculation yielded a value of 0.46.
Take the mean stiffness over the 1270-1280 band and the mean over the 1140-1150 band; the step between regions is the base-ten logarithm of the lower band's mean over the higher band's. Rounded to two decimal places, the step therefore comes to -0.02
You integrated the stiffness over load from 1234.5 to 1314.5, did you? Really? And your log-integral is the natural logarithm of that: 9.08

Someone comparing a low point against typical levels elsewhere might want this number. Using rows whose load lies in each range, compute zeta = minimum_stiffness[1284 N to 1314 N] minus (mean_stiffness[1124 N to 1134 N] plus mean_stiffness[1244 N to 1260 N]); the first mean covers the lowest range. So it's -55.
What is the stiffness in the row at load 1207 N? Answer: 123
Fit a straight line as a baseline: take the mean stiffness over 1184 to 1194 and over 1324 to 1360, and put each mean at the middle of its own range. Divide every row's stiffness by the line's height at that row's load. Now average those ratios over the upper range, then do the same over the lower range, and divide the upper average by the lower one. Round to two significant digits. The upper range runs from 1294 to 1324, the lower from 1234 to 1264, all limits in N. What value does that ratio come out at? 1.6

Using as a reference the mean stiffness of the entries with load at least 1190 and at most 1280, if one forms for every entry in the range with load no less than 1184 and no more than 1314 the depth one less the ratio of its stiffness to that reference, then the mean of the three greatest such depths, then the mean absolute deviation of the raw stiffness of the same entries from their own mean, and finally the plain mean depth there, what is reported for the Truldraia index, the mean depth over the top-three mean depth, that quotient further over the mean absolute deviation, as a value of 0.0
